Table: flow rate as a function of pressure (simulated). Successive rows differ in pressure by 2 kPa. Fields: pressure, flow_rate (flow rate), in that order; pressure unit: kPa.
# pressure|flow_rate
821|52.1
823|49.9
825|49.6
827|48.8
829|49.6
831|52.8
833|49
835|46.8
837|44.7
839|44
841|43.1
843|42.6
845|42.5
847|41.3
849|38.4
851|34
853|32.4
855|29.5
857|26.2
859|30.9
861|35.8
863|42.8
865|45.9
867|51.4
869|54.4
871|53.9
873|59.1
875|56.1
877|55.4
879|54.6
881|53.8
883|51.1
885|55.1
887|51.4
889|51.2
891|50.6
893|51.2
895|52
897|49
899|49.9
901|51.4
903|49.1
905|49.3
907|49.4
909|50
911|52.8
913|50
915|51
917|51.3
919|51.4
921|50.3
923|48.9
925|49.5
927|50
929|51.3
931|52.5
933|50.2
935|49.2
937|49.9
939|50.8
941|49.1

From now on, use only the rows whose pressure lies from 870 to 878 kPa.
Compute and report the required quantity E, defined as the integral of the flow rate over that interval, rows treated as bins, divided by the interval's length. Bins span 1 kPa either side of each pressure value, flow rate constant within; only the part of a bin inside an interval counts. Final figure 56.1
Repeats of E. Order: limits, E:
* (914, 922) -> 51.0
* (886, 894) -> 51.1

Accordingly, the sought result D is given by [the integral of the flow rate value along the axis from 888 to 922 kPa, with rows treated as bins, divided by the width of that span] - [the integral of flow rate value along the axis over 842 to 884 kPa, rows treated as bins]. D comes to -1814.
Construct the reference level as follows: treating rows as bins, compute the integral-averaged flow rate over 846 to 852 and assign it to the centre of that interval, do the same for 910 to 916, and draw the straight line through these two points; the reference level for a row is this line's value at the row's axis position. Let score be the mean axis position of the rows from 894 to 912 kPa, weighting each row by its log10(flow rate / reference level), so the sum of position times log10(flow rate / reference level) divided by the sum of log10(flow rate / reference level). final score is 898.6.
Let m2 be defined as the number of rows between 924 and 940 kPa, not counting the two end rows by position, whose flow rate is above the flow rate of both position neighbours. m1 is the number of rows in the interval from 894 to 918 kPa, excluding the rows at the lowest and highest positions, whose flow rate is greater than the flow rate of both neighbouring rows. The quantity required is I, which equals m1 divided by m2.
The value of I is 2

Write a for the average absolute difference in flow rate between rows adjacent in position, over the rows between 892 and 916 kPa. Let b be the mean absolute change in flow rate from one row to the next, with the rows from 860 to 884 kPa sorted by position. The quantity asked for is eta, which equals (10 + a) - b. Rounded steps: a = 1.45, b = 2.9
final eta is 8.5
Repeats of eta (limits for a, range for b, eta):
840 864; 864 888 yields 10.3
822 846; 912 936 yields 10.4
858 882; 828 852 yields 11.1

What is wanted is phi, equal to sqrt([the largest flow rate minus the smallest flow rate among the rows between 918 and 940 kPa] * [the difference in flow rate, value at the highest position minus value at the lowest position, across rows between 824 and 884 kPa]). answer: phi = 2.3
